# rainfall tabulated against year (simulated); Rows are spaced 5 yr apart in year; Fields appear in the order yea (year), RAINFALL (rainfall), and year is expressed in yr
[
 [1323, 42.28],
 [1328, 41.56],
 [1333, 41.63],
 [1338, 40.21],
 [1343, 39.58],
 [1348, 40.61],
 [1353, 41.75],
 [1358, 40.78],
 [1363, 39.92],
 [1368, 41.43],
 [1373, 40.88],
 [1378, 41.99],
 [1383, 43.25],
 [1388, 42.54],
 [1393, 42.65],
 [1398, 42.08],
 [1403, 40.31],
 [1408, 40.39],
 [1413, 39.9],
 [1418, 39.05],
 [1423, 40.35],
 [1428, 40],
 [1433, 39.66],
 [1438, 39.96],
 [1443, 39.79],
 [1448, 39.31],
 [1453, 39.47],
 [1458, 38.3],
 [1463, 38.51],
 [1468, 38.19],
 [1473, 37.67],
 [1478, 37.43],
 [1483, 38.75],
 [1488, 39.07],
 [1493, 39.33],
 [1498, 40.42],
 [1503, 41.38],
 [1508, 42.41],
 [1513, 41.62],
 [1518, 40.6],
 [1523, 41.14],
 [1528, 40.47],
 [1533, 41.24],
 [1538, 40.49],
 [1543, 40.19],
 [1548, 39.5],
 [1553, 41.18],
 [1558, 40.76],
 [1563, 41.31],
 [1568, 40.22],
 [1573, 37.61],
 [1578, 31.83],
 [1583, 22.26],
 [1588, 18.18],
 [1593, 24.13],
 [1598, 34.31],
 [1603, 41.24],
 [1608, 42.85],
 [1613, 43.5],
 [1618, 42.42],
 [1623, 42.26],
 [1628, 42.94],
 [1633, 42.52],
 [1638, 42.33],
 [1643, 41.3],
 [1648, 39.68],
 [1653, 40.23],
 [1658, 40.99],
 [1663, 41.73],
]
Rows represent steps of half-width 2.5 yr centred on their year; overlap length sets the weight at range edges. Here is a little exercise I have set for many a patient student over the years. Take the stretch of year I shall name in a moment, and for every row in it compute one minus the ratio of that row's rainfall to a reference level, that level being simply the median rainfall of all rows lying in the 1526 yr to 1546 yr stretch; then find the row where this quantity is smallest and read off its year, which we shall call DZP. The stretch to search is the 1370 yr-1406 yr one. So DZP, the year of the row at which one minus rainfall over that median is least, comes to 1383 yr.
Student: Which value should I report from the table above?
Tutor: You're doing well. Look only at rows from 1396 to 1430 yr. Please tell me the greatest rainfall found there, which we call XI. 42.08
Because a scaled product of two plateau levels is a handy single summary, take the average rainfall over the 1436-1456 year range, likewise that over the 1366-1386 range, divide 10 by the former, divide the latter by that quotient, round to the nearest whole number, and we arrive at 166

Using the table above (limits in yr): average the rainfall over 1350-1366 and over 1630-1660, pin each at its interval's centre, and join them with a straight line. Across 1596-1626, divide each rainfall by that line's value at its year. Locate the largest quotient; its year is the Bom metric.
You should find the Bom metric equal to 1613 yr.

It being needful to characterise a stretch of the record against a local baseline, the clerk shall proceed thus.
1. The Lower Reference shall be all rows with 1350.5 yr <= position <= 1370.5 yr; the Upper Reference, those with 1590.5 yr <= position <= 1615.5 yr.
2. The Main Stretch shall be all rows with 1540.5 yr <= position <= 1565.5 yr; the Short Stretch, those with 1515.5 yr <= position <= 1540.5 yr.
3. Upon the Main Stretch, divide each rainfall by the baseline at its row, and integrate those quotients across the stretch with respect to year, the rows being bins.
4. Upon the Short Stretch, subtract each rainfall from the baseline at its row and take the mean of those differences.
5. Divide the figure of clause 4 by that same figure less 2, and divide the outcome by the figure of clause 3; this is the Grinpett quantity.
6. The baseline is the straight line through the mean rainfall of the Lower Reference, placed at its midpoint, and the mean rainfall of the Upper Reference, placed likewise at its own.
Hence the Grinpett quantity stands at 0.020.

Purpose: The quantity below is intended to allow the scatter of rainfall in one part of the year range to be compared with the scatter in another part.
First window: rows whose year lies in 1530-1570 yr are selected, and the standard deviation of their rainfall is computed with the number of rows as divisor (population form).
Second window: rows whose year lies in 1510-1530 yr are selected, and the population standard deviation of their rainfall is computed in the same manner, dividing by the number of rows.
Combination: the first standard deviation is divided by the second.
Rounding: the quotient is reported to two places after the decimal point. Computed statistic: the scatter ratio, 1.29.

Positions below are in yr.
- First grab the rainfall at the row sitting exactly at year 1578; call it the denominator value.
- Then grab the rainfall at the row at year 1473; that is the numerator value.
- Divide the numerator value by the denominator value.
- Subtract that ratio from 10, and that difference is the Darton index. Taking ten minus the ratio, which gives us 8.82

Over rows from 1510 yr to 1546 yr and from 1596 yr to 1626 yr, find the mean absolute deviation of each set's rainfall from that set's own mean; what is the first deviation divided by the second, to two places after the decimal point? 0.19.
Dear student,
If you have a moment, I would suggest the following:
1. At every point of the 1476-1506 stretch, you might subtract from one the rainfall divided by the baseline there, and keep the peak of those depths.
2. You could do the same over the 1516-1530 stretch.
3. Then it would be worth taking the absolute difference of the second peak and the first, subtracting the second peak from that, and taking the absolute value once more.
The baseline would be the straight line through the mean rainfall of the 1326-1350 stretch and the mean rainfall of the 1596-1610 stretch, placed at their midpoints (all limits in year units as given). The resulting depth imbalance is 0.10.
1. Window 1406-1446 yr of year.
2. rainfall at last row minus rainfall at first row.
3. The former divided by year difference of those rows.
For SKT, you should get -0.017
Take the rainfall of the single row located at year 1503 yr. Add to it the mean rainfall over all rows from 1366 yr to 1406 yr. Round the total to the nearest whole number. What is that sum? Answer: 83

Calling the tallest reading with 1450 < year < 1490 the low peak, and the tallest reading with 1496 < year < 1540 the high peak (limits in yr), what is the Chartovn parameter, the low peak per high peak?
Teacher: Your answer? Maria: 0.93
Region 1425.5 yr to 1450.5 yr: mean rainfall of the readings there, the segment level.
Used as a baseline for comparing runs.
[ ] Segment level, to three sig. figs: 39.7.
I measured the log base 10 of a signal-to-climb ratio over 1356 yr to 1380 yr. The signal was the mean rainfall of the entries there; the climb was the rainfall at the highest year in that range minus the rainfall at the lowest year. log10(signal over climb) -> 1.5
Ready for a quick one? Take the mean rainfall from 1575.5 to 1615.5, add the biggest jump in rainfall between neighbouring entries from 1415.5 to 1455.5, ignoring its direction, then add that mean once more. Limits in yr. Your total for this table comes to 66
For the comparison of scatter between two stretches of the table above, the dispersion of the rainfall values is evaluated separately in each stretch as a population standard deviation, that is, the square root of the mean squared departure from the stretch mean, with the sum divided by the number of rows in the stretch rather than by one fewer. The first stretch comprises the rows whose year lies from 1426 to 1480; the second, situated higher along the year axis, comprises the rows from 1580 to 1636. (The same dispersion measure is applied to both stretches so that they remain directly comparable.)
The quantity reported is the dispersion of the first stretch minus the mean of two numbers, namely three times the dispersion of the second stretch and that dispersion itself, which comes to -18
